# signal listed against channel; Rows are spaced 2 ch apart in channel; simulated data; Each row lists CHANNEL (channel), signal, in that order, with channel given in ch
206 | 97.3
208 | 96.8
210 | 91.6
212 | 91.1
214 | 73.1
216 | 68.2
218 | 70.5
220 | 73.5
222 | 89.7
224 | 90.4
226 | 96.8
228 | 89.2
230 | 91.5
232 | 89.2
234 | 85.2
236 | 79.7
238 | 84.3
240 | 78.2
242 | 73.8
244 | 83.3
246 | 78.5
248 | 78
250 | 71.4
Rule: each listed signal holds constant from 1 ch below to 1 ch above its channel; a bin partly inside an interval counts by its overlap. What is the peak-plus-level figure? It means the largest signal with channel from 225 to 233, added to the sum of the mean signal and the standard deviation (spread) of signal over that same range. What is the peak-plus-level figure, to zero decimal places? 192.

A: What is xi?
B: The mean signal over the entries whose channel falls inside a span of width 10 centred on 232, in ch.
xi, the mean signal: 87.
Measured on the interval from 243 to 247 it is 81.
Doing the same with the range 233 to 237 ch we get 82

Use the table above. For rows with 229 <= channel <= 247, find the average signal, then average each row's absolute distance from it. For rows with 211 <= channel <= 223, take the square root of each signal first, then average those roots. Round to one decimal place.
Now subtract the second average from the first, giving -4.3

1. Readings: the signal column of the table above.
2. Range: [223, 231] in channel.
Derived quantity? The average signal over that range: 92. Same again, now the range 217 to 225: 81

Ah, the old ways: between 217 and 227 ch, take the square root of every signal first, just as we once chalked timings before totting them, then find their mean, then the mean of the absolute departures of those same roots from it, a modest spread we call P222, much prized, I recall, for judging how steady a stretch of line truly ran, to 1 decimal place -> 0.5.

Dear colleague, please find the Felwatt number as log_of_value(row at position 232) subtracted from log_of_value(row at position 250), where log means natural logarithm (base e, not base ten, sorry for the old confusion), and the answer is -0.22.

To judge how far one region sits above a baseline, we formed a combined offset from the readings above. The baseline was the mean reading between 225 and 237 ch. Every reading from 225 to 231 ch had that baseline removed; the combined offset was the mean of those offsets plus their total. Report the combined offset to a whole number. 16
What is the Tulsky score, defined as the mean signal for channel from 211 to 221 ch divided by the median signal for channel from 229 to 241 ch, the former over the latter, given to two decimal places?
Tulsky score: 0.89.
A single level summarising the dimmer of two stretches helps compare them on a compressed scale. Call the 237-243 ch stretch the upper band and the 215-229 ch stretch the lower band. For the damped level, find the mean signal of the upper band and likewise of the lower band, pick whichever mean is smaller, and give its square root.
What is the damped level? 8.88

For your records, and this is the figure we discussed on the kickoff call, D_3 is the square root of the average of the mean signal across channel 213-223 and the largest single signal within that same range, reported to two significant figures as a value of 9.1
